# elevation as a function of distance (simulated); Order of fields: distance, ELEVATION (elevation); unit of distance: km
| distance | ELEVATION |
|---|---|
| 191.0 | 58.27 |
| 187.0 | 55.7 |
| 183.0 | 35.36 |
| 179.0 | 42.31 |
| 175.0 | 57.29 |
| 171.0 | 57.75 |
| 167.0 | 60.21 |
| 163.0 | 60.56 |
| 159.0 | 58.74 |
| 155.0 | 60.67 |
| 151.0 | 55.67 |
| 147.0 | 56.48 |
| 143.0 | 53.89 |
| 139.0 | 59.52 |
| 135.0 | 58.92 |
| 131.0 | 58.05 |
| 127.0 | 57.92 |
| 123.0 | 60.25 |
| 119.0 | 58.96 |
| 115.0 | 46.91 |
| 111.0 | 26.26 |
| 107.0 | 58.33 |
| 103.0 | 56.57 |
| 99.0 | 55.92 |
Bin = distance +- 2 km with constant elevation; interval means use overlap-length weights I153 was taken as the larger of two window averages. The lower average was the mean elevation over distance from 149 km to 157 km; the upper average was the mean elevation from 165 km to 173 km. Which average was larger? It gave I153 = 59.0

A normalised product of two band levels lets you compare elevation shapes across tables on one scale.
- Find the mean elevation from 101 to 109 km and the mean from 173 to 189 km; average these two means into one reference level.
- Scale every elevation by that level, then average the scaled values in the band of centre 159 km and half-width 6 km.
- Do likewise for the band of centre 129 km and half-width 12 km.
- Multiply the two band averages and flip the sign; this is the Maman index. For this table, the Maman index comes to -1.28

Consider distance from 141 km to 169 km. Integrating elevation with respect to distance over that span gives 1625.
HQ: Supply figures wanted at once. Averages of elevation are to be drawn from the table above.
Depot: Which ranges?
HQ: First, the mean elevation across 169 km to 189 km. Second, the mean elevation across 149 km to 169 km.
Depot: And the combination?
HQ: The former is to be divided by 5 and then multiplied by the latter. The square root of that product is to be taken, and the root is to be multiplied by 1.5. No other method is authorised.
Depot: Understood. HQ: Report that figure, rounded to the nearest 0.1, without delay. 36.4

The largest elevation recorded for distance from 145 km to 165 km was 60.67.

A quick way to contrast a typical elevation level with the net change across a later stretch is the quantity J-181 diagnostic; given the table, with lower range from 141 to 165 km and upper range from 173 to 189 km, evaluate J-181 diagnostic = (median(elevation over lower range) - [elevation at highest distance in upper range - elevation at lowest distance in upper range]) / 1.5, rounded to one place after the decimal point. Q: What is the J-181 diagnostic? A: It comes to 39.5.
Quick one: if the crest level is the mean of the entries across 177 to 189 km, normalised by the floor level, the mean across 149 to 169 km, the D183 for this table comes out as 0.75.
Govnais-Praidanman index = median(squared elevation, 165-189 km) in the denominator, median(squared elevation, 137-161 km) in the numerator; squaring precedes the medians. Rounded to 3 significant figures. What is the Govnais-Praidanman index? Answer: 1.04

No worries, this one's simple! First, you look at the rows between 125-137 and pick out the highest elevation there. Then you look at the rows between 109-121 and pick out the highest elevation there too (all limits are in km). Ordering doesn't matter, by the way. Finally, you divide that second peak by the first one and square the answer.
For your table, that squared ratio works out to 1.00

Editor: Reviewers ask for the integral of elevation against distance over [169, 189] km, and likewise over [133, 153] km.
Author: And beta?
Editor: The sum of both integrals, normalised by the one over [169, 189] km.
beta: 2.15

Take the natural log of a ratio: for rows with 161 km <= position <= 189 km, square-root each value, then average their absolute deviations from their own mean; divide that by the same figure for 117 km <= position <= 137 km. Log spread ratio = 2.6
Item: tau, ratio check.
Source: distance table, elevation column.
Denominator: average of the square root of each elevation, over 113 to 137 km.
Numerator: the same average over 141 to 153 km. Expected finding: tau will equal 0.99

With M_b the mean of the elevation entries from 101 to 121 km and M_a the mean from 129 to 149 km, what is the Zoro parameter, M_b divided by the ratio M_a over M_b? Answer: 43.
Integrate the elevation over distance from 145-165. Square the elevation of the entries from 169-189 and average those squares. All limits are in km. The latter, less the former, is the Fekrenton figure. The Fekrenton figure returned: 1384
